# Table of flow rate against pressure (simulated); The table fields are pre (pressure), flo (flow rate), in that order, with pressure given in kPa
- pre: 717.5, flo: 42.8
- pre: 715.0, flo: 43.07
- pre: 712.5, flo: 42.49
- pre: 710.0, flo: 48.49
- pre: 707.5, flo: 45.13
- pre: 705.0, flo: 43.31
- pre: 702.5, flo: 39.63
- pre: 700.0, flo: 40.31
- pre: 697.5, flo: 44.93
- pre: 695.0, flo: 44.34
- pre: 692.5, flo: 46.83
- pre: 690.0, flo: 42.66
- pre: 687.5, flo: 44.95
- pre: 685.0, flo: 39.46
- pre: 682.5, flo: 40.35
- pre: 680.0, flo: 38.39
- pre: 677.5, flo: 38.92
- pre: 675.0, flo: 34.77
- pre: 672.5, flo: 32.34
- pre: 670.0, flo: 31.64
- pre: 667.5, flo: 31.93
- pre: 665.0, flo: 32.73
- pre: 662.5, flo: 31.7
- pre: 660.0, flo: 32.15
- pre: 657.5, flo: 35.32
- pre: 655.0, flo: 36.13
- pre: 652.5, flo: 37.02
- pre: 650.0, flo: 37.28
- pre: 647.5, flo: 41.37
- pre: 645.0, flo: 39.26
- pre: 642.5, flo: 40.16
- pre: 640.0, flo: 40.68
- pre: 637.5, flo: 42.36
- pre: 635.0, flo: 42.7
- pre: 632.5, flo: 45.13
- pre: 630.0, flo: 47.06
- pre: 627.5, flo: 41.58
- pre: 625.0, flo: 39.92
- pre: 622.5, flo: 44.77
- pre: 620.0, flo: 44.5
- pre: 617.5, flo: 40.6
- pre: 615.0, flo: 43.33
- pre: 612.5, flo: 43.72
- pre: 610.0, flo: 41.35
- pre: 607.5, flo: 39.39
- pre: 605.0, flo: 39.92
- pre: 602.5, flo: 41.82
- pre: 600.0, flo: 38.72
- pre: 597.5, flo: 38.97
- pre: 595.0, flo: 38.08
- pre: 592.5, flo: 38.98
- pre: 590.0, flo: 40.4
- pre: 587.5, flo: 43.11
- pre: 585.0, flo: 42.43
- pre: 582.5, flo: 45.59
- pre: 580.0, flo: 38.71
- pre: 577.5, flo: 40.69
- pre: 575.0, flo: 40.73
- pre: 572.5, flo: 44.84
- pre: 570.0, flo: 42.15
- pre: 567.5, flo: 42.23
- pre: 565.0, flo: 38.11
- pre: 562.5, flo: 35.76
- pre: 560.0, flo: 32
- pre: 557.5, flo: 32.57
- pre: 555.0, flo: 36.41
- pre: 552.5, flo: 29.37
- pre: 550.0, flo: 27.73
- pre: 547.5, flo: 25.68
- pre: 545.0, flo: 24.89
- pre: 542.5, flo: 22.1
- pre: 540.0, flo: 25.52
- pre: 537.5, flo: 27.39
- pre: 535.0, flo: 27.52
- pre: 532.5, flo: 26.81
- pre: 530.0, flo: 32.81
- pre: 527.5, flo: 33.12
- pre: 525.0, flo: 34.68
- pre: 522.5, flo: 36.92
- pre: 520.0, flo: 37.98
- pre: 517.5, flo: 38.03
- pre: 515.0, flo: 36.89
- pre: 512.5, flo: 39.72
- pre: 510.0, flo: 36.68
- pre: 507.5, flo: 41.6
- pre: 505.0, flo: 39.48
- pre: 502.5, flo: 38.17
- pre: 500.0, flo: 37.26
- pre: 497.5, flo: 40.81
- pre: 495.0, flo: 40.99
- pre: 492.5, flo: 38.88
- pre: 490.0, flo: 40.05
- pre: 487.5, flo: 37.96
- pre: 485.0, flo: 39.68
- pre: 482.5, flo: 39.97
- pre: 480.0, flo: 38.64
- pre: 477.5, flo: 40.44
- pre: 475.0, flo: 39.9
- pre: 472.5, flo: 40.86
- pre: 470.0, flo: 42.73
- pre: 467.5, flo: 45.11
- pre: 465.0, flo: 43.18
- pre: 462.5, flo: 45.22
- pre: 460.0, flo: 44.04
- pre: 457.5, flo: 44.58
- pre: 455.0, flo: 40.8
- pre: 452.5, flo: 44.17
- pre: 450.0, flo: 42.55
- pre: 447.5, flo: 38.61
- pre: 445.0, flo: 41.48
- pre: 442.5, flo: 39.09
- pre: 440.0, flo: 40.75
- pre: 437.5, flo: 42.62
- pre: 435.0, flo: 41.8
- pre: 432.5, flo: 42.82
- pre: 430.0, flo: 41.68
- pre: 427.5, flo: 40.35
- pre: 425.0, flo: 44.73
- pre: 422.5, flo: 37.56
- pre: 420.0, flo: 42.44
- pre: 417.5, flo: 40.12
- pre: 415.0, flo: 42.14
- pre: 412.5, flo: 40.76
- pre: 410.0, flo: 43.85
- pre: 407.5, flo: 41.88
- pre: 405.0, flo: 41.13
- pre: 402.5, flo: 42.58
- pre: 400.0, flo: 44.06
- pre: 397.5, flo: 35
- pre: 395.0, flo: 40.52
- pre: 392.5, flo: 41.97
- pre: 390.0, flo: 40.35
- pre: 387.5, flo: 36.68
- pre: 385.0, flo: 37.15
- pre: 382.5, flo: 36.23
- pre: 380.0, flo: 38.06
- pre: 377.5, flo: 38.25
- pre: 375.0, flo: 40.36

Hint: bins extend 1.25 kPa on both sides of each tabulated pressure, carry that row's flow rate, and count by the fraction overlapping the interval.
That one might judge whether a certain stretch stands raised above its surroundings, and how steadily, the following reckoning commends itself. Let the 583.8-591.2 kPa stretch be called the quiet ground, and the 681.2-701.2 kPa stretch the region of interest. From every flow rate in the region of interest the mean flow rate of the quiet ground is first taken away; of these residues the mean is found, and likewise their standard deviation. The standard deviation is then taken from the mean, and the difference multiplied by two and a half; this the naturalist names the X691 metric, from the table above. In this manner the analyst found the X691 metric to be -4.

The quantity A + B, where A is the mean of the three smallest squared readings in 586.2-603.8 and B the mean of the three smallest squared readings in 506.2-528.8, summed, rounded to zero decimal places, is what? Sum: 2704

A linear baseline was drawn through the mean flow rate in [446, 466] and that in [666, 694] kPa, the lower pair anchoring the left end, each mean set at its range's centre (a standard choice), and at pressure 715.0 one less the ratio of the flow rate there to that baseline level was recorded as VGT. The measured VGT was -0.14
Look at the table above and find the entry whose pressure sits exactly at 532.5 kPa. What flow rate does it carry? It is 26.81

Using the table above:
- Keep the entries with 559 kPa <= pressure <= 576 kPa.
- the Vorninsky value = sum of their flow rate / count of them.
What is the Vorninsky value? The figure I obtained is 39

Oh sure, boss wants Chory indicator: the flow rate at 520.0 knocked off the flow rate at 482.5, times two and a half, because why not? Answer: 5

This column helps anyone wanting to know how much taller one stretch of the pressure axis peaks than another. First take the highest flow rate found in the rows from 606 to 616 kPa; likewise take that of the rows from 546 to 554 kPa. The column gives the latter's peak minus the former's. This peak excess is -14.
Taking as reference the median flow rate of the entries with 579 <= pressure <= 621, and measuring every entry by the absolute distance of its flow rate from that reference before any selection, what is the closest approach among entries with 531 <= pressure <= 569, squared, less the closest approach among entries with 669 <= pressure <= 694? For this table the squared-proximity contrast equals 2.41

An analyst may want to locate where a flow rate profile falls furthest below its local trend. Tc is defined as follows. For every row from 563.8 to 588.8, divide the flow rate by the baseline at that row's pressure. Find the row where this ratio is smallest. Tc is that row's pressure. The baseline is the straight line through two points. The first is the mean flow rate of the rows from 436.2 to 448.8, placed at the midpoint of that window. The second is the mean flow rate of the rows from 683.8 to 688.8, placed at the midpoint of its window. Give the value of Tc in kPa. 565.0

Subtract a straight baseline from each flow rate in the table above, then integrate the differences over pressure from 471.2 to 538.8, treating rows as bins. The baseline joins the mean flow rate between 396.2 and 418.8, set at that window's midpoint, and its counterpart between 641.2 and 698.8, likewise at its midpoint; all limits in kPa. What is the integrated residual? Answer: -197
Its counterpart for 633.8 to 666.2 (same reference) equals -22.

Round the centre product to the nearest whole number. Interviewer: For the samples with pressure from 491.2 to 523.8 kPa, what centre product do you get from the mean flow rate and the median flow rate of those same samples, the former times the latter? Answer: 1478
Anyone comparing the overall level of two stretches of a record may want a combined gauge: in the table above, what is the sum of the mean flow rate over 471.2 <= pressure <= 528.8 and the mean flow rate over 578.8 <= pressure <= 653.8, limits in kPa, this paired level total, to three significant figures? 79.9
